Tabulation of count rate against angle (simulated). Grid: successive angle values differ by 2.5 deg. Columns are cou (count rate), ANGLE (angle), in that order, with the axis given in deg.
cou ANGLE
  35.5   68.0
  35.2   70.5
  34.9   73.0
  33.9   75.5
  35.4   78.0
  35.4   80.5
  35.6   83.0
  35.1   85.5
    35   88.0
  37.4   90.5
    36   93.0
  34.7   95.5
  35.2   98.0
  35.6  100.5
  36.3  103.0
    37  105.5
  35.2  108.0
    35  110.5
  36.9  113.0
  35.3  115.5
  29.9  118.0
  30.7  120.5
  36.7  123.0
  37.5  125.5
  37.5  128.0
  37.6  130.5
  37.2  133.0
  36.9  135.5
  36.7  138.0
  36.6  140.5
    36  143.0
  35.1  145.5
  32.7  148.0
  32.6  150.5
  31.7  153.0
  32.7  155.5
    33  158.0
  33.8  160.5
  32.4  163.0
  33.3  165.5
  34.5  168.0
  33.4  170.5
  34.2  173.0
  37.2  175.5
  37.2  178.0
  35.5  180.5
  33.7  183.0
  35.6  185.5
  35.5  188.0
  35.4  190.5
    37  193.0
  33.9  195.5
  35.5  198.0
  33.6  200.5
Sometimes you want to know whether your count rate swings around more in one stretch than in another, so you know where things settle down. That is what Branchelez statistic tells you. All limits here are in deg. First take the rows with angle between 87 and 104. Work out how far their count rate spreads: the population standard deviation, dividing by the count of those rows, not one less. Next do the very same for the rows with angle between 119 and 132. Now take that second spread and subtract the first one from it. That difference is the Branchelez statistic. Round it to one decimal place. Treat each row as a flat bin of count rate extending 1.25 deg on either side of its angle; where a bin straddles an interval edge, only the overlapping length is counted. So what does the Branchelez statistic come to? 1.8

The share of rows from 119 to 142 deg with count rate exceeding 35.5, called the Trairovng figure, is 0.89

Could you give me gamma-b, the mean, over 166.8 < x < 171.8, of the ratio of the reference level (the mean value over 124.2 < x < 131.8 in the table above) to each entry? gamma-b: 1.11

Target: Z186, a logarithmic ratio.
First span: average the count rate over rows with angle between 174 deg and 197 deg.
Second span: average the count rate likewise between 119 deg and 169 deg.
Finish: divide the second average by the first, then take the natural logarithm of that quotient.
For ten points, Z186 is -0.026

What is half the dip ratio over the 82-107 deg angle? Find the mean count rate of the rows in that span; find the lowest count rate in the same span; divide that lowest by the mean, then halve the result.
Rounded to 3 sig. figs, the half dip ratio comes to 0.485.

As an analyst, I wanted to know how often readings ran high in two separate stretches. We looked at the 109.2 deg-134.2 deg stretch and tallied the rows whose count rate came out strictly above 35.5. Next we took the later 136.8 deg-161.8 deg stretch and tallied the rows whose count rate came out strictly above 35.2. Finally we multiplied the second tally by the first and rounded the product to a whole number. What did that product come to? 18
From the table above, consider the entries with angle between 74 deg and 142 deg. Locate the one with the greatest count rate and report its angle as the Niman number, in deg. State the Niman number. 130.5 deg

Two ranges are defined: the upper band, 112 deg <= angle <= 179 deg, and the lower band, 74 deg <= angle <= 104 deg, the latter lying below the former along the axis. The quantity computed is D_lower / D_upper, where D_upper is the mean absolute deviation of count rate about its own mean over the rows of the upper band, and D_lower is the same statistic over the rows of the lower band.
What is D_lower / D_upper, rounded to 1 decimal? 0.3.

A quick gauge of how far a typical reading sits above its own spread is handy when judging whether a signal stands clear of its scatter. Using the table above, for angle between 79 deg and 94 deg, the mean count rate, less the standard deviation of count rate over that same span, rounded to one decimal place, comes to 34.9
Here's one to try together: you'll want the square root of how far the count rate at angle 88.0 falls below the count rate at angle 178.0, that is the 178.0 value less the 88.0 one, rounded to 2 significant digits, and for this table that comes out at 1.5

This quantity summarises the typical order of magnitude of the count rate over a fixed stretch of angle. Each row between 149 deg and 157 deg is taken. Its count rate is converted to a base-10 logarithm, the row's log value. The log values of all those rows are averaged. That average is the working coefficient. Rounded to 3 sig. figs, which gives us 1.51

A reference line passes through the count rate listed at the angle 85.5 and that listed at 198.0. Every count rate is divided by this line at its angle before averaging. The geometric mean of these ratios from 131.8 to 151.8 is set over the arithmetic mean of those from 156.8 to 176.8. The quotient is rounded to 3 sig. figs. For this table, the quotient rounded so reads 1.05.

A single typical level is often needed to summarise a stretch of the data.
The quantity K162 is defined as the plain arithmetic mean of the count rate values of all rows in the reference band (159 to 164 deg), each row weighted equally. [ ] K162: 33.1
